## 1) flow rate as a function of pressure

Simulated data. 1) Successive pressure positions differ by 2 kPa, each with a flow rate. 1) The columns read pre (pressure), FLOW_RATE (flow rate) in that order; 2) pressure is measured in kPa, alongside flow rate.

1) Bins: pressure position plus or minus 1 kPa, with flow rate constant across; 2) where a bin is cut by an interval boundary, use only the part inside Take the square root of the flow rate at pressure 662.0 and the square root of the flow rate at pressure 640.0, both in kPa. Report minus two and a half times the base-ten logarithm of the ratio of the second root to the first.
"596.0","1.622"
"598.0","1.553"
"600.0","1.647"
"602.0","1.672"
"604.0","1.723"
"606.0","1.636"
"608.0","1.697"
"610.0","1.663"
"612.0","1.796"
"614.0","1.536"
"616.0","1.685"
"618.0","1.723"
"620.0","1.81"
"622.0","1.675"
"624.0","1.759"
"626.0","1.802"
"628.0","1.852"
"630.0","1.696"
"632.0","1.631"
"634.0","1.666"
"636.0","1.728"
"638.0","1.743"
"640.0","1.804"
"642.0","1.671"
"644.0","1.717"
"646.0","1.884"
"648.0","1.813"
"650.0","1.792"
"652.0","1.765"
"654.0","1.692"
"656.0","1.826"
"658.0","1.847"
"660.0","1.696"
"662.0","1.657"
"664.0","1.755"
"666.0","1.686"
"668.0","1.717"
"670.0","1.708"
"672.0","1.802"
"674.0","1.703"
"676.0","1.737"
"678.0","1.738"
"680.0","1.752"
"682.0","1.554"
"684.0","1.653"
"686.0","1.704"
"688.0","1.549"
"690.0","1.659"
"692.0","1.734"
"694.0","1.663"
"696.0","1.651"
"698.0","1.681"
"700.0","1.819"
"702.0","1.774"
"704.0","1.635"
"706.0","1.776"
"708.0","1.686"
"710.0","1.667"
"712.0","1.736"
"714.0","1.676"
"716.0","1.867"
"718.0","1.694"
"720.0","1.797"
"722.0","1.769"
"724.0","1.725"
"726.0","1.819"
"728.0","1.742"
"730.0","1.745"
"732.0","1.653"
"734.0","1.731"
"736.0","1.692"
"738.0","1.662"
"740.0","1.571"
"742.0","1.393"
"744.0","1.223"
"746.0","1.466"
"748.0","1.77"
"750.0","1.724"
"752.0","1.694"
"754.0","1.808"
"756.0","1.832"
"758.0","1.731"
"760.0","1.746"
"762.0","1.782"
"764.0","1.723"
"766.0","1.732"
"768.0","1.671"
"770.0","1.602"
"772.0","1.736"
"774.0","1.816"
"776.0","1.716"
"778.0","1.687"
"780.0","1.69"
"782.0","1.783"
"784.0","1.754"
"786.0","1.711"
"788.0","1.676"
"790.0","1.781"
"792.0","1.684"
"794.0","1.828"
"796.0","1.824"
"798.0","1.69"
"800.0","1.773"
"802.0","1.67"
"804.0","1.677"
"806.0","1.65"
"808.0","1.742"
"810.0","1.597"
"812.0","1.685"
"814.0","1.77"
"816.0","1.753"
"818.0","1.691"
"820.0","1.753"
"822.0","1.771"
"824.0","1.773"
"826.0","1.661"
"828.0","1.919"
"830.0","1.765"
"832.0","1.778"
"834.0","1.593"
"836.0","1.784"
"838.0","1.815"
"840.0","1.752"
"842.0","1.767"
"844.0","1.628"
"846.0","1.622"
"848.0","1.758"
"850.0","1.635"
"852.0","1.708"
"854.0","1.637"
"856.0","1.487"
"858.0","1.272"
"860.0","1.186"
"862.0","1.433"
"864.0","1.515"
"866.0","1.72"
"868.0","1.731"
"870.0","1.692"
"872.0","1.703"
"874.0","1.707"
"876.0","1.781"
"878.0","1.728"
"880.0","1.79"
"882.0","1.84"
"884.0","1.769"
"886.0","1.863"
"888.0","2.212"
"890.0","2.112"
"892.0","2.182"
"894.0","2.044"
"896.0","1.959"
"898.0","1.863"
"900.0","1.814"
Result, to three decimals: -0.046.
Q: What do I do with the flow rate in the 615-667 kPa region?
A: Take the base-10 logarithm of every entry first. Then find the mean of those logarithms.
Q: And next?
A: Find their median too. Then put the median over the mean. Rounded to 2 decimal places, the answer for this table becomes 0.99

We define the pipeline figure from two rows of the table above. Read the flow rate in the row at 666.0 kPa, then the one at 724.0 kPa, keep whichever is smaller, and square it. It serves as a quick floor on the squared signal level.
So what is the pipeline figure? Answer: 2.84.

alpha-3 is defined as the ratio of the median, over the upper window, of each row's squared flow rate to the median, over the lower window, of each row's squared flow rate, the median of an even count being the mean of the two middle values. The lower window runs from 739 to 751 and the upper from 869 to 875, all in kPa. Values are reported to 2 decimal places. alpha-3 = 1.26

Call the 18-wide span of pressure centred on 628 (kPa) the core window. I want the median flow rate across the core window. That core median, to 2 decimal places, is 1.73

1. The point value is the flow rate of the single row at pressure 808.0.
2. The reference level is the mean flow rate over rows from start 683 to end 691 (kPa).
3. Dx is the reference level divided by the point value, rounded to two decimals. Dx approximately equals 0.94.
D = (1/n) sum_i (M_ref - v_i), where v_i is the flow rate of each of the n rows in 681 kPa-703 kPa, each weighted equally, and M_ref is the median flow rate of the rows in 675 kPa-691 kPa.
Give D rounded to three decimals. 0.005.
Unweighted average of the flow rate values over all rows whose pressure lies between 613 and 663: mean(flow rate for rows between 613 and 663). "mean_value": 1.74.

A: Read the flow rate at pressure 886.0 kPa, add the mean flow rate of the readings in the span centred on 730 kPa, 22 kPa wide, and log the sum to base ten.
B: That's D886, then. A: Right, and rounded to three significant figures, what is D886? 0.554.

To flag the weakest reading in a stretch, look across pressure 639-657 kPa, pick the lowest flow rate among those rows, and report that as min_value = 1.671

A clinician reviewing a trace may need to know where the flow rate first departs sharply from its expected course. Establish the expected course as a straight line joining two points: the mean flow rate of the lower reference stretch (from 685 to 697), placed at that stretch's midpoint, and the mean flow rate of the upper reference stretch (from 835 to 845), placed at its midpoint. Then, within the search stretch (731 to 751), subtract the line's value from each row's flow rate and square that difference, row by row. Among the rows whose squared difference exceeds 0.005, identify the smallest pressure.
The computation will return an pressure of 740.0 kPa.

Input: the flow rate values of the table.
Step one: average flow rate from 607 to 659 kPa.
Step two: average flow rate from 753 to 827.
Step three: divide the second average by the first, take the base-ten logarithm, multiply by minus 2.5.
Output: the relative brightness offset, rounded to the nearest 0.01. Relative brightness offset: 0.01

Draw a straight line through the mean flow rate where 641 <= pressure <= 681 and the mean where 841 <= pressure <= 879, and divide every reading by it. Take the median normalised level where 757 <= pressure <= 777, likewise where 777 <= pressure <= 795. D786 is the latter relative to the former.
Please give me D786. 1.00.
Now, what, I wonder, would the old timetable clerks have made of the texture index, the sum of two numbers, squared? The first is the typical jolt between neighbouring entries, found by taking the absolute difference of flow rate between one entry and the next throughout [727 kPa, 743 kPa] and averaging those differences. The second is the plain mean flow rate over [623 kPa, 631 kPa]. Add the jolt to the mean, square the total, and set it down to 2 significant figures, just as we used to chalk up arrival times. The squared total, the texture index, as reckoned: 3.4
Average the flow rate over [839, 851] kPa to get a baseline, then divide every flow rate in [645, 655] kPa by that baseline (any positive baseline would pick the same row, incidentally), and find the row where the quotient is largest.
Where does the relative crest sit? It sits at 646.0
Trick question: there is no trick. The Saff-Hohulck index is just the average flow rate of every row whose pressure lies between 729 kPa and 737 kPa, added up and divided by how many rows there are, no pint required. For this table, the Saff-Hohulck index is 1.71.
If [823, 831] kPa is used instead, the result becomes 1.78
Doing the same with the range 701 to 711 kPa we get 1.71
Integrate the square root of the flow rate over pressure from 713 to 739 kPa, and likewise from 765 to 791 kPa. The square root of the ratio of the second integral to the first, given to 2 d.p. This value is 1.00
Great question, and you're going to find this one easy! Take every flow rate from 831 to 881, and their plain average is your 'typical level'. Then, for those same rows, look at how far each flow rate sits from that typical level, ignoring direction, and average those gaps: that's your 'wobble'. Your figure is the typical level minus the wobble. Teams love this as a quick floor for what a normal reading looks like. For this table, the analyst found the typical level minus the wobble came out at 1.53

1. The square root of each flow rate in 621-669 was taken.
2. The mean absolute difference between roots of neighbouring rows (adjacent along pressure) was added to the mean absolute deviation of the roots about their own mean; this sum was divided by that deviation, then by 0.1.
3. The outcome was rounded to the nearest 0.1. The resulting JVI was 22.2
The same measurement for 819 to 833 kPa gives 32.0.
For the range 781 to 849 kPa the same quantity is 23.7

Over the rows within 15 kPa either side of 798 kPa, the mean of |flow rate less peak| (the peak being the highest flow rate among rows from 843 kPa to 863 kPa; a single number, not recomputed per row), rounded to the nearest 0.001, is 0.065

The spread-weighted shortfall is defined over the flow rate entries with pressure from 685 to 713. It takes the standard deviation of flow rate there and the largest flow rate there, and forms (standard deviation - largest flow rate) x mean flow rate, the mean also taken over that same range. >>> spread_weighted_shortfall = -2.97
